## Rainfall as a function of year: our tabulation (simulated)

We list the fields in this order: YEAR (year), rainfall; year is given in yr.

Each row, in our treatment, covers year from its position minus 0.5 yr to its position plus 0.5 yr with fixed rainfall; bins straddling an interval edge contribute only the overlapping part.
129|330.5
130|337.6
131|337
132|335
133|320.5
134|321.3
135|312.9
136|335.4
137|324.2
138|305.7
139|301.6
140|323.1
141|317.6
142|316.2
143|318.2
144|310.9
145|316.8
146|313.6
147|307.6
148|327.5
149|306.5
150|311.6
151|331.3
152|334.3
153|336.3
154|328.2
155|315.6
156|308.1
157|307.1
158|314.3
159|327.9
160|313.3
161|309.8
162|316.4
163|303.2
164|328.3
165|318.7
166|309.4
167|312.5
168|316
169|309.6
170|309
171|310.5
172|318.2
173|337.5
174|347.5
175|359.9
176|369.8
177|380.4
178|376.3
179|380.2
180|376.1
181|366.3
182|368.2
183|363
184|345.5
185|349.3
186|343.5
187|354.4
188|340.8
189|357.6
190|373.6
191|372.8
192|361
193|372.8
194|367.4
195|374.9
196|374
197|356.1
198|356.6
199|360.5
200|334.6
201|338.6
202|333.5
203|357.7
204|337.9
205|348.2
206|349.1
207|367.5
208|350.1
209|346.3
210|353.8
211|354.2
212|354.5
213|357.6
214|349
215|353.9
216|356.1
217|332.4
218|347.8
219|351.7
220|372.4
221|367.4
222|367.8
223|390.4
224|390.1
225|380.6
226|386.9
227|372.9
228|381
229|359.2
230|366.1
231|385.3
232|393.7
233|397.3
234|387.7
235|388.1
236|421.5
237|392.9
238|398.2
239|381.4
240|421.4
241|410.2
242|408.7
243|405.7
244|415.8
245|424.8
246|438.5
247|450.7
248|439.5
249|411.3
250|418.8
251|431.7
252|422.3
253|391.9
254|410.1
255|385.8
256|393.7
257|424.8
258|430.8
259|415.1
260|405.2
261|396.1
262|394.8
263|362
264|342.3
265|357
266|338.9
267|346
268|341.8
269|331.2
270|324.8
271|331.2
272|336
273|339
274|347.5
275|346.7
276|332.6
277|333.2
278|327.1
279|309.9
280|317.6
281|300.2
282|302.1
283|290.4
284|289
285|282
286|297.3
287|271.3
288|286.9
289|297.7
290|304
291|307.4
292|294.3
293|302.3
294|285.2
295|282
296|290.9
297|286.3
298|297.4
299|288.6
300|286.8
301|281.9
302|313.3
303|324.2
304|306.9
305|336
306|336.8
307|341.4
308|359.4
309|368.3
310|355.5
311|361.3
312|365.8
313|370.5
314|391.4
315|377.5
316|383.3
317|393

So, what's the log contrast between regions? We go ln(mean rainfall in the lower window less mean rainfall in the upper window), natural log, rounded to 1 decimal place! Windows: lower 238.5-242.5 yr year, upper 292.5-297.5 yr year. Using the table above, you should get 4.8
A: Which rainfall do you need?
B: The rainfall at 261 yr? 396.1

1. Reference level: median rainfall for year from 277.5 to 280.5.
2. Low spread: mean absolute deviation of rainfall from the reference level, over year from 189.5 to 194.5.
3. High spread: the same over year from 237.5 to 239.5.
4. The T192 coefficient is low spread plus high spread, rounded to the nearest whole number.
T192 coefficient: 124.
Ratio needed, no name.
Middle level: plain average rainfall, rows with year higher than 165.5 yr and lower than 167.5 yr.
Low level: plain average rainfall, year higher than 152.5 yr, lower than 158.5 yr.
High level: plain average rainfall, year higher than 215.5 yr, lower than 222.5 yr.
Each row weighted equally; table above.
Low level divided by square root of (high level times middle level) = 0.96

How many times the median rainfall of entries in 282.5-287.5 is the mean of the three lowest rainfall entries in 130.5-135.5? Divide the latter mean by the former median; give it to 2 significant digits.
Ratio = 1.1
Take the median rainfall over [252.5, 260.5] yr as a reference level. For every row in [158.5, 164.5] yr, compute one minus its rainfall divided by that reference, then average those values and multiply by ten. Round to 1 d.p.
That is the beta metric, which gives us 2.2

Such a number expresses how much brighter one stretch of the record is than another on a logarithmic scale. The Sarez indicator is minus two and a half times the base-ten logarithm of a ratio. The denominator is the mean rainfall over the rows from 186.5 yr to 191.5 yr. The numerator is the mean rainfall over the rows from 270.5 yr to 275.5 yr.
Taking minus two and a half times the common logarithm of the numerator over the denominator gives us 0.06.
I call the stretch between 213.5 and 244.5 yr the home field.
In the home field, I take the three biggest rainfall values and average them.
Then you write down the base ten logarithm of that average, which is 2.62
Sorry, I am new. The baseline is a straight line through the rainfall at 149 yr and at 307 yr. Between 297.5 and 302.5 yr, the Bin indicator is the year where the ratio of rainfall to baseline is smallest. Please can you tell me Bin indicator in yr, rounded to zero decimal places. 301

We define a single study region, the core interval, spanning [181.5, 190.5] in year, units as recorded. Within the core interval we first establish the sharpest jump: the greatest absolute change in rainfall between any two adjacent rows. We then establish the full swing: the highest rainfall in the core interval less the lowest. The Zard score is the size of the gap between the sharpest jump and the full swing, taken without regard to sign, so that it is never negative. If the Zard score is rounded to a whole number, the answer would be 15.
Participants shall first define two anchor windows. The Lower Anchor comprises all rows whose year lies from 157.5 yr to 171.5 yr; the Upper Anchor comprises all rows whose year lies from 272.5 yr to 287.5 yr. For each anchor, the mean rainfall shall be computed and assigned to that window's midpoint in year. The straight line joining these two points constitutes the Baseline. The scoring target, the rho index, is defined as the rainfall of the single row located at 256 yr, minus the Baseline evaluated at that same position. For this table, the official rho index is 81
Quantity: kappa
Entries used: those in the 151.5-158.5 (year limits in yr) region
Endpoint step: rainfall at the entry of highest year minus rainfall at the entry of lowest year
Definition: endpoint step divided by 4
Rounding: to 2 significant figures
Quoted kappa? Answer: -5.0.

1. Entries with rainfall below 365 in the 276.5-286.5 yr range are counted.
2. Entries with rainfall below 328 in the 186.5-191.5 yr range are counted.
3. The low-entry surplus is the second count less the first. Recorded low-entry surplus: -10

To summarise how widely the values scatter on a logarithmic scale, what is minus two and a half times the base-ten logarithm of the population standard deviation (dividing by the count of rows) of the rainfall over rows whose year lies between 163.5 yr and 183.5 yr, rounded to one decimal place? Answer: -3.6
